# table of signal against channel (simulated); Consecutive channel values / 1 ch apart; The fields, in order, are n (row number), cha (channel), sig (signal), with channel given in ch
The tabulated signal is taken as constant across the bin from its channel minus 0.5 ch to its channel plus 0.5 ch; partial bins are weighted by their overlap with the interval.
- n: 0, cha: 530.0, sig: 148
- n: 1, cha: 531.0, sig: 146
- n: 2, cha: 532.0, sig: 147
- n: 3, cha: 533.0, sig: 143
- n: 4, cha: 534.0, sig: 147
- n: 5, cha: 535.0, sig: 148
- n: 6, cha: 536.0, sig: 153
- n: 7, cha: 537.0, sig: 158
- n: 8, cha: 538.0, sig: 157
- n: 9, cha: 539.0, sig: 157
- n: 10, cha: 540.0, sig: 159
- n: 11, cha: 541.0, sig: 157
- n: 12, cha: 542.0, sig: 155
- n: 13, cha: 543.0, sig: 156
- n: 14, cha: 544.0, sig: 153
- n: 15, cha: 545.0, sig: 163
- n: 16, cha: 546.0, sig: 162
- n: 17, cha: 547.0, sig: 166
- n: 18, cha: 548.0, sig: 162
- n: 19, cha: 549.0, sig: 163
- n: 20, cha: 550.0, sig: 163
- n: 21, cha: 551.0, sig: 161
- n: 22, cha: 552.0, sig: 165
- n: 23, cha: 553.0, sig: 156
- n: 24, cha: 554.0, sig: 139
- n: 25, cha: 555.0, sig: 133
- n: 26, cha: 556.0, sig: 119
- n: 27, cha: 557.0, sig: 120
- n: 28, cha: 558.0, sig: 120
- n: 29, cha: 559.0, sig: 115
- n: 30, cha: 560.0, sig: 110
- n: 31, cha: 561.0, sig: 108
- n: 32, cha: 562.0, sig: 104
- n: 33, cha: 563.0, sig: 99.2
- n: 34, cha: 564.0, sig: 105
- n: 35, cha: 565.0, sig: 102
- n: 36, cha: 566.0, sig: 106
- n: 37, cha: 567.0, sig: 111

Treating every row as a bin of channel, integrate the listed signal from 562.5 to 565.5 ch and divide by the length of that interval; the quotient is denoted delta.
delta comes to 102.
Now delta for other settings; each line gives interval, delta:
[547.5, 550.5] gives 163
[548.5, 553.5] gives 162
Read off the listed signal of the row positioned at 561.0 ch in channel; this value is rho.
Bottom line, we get 108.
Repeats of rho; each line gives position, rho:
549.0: 163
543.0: 156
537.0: 158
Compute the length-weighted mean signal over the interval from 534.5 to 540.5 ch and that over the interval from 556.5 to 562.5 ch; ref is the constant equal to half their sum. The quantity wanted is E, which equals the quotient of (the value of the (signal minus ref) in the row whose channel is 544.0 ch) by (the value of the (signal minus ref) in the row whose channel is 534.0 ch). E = 1.5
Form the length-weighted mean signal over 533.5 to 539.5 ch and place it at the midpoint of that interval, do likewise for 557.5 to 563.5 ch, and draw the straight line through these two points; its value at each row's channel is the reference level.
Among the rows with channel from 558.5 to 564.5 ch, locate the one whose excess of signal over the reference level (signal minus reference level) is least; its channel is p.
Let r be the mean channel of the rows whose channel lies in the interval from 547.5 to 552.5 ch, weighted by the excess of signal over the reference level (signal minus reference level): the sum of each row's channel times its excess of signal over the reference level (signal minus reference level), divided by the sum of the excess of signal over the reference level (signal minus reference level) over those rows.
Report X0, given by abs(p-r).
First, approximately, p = 563.0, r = 550.1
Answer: 12.9 ch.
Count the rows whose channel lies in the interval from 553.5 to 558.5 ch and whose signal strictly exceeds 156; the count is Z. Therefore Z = 0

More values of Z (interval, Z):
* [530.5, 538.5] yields 2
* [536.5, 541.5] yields 5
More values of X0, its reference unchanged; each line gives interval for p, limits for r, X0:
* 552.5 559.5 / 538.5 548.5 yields 11.3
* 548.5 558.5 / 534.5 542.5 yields 15.1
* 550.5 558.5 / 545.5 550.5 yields 7.9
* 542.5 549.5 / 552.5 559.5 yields 10.4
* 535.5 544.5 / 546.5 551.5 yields 13.1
